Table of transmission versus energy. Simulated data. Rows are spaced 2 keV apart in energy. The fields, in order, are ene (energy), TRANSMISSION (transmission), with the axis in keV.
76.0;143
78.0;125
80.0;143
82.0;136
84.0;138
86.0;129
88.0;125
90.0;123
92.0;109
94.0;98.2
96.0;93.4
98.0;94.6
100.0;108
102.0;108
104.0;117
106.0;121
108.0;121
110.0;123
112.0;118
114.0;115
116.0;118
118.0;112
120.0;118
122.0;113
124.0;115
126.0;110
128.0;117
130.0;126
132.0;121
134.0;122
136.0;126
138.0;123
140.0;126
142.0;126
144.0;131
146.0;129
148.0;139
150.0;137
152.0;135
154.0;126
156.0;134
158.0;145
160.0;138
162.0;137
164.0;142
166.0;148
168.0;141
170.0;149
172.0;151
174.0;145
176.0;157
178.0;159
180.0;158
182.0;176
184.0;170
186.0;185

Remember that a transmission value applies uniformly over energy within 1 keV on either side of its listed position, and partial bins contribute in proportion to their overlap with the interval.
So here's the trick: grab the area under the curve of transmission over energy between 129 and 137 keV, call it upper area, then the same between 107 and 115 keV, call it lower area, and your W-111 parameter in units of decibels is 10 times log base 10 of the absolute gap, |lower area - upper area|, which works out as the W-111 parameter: 16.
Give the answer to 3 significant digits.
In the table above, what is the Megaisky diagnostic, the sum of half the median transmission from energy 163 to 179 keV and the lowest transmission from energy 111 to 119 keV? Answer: 186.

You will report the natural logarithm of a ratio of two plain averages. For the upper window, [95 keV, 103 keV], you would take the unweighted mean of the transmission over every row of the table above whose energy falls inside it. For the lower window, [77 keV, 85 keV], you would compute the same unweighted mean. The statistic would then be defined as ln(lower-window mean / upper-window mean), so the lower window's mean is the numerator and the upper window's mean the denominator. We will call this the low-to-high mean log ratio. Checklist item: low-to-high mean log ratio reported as 0.29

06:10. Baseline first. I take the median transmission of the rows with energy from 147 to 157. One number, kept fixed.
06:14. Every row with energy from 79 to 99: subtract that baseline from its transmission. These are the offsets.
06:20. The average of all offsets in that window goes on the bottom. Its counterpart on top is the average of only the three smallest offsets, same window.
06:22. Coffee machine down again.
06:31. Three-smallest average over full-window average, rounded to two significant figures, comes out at 2.5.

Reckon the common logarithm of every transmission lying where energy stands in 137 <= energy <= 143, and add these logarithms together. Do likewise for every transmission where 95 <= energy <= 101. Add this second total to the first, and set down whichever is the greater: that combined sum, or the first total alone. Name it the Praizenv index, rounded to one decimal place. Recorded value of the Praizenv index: 12.3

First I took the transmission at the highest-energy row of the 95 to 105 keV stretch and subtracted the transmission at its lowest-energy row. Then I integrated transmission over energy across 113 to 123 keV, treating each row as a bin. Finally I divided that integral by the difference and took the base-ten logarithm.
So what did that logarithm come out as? 1.7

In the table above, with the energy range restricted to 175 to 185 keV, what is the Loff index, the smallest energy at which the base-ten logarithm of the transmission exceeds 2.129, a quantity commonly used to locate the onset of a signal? 176.0 keV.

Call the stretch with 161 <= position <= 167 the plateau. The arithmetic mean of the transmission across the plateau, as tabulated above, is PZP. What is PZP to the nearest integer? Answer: 142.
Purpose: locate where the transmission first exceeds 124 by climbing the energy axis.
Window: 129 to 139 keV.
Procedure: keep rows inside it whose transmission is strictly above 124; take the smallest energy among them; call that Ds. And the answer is 130.0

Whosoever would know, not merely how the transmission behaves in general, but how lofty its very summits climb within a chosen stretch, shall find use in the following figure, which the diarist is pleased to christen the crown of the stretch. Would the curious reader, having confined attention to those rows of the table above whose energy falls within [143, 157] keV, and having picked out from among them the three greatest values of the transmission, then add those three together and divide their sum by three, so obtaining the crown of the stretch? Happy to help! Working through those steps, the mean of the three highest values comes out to 137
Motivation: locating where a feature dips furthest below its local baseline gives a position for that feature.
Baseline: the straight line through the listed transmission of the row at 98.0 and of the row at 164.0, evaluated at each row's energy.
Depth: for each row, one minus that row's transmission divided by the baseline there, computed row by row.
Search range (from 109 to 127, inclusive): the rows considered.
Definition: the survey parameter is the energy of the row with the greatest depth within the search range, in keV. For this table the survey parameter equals 126.0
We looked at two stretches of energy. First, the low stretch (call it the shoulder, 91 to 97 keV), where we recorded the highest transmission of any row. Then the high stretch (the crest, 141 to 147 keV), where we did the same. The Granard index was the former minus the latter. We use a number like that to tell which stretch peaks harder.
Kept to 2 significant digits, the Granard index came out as -22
